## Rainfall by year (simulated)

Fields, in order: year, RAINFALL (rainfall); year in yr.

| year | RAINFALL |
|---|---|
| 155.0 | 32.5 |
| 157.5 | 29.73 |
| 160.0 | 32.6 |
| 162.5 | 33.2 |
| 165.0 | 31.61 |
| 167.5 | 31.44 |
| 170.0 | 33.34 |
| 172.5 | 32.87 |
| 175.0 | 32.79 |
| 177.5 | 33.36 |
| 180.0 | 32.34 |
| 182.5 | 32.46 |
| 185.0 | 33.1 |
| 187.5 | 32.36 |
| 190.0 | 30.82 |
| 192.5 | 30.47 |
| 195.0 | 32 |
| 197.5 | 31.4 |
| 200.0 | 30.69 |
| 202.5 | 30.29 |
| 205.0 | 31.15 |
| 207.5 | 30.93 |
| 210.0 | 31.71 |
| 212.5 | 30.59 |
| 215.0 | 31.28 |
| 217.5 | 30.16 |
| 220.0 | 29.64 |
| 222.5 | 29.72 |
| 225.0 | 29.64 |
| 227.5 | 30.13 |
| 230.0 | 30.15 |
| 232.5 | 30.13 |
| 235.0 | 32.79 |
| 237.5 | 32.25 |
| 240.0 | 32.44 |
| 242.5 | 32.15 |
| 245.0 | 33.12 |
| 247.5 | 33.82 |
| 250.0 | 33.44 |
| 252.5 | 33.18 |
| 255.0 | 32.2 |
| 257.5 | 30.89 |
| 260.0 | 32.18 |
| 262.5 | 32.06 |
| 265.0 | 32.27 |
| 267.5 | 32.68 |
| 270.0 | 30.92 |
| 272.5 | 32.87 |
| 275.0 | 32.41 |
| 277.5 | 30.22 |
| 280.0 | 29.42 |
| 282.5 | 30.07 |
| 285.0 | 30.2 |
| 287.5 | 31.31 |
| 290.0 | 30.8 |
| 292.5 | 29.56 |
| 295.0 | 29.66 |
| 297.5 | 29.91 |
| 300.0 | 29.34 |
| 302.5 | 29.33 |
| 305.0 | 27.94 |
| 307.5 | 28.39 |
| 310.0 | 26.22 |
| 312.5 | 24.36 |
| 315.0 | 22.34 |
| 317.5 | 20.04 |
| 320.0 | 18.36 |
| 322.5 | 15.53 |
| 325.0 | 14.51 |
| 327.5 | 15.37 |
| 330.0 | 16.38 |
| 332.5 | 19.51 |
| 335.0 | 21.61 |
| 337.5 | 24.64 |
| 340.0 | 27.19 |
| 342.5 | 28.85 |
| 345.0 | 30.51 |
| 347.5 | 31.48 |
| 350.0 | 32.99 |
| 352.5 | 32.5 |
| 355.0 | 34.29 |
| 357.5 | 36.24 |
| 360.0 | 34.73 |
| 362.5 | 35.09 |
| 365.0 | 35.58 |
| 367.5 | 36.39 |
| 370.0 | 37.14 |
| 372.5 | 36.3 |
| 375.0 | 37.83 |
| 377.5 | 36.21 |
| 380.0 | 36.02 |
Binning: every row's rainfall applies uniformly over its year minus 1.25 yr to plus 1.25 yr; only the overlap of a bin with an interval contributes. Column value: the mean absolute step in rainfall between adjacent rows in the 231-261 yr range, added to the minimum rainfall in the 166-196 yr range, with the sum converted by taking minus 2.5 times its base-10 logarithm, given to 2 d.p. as -3.74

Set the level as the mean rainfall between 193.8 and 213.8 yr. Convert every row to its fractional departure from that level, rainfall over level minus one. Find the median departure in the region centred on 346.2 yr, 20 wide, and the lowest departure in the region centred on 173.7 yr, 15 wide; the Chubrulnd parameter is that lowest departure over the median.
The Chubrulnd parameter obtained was -3.5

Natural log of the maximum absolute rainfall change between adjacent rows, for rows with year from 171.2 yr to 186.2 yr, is 0.02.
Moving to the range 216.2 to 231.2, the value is -0.65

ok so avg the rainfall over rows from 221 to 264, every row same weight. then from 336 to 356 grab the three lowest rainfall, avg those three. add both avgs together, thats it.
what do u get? 59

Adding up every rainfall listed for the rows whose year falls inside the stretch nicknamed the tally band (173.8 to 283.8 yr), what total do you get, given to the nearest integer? 1389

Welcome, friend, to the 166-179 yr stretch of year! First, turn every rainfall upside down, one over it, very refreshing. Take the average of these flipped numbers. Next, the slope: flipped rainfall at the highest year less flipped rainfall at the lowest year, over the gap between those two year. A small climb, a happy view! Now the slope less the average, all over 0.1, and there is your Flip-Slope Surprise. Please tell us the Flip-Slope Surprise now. -0.31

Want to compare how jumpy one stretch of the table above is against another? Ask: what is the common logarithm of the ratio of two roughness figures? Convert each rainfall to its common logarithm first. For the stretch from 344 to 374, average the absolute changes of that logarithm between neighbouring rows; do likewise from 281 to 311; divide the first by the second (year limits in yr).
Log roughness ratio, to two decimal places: 0.09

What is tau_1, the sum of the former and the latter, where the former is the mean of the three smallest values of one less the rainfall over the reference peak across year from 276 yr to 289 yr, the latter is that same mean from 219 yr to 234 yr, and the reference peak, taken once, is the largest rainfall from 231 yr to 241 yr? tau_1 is 0.15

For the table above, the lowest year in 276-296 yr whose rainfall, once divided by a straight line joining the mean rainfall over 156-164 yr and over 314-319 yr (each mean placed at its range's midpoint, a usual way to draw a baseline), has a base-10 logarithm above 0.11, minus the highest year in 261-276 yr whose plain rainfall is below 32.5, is 10.0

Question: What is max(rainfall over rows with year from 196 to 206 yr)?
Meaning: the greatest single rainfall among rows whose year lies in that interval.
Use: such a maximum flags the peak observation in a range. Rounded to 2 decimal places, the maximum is 31.40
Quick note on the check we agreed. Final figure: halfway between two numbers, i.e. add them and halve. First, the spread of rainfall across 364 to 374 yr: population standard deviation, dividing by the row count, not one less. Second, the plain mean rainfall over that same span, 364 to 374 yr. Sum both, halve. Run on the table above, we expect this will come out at 18.5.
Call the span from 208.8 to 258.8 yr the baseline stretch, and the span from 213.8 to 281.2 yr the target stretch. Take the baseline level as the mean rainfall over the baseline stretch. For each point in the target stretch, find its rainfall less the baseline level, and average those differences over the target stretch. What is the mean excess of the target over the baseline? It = 0.1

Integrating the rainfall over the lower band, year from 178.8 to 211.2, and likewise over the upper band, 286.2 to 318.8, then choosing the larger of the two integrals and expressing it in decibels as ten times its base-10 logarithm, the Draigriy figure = 30.1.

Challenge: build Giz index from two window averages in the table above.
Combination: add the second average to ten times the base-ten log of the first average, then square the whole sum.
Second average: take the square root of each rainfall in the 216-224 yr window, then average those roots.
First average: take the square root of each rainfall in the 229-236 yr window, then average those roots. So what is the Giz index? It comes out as 167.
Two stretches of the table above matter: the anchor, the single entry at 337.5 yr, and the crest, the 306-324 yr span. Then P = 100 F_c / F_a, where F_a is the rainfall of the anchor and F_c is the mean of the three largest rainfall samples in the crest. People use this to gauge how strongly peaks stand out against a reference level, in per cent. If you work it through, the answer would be 107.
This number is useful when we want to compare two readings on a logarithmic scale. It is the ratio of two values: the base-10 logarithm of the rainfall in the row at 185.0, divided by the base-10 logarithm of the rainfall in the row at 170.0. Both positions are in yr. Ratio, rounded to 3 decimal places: 0.998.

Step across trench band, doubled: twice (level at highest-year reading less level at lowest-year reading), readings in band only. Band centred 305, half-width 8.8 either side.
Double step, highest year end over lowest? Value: -11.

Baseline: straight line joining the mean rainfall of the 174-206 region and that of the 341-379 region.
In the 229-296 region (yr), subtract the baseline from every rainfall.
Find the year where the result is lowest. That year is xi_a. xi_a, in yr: 292.5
